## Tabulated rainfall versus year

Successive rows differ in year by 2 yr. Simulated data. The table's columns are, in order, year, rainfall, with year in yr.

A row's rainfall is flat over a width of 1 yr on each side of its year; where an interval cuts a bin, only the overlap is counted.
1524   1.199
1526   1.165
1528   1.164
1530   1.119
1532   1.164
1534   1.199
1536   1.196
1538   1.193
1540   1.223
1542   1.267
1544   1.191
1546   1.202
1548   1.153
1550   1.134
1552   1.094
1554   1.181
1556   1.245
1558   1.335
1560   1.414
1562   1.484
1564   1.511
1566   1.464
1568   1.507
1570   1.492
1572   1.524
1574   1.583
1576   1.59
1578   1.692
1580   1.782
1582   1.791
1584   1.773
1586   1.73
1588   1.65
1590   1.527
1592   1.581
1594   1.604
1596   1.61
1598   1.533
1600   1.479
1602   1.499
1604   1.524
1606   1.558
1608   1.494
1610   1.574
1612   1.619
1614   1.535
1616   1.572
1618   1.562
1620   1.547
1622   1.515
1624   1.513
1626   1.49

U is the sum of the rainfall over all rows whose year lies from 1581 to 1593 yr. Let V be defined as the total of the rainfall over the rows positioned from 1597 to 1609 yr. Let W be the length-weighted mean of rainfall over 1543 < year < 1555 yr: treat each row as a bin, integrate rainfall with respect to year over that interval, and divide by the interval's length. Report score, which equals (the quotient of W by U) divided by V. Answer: 0.013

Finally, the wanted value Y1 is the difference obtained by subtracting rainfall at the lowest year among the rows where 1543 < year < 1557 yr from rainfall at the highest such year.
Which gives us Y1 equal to 0.05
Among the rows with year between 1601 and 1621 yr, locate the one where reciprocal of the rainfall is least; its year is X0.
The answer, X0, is 1612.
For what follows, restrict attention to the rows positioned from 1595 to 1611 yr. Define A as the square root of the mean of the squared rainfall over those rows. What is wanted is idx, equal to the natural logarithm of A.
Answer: 0.43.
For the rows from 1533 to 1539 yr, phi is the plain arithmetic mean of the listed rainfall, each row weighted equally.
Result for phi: 1.20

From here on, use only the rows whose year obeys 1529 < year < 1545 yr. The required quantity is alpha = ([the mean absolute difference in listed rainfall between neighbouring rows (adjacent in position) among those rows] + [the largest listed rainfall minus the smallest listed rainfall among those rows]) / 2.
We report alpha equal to 0.091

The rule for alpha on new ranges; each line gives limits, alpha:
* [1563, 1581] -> 0.184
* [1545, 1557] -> 0.101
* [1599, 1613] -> 0.092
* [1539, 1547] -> 0.060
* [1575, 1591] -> 0.165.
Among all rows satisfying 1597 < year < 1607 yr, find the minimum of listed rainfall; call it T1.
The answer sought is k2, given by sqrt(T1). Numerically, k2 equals 1.22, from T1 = 1.479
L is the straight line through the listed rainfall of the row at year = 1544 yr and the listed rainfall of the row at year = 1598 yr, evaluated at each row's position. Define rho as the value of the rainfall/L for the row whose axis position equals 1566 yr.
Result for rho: 1.10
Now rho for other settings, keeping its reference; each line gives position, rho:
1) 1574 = 1.15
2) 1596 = 1.06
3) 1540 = 1.05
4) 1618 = 0.94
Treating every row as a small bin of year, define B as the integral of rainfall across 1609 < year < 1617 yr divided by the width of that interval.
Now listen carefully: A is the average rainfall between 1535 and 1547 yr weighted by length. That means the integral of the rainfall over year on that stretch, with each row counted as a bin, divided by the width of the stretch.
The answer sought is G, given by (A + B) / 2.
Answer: 1.39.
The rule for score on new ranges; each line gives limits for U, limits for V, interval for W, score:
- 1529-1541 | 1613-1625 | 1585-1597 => 0.025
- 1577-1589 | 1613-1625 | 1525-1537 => 0.012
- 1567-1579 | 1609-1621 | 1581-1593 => 0.019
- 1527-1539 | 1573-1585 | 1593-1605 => 0.021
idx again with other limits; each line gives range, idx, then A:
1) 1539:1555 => 0.17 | 1.18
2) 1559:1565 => 0.39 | 1.47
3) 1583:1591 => 0.51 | 1.67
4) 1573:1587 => 0.54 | 1.71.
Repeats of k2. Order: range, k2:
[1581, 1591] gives 1.24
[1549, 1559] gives 1.05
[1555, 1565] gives 1.12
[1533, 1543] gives 1.09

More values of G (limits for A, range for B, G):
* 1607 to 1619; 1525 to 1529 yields 1.36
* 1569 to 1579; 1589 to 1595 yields 1.57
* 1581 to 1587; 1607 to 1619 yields 1.66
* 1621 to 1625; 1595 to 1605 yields 1.52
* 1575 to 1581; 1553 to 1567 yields 1.53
